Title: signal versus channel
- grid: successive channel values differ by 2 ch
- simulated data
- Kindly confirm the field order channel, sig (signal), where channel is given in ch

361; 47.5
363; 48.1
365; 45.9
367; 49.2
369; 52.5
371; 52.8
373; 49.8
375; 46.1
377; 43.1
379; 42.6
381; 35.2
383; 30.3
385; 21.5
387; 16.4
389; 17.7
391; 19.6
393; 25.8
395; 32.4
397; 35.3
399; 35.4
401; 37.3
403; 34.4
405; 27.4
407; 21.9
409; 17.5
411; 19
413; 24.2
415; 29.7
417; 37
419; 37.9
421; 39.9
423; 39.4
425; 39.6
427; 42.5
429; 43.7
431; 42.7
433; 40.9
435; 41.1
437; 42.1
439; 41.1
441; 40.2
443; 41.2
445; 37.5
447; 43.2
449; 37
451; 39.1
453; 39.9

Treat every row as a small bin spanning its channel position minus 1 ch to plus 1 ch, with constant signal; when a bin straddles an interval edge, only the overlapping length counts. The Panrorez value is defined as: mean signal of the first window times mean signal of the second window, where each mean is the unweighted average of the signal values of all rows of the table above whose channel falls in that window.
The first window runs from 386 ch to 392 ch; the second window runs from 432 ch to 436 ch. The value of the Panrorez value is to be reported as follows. 734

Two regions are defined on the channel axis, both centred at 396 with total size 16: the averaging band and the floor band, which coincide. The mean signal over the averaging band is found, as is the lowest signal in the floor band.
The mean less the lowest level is 12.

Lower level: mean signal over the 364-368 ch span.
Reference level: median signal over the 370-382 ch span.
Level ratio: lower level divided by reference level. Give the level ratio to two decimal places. 1.07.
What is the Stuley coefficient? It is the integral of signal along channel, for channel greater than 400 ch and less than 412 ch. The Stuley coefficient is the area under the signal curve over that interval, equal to 315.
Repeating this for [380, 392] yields 281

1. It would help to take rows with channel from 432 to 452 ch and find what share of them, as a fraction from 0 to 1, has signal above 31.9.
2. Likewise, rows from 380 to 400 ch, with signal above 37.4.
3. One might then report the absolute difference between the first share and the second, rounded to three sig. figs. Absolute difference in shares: 1.00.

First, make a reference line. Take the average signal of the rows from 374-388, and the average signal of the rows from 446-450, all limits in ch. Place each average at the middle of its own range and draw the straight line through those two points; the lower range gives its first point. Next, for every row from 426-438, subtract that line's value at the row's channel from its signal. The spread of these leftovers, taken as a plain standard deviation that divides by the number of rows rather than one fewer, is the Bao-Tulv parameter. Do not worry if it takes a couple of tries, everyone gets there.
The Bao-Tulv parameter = 1.2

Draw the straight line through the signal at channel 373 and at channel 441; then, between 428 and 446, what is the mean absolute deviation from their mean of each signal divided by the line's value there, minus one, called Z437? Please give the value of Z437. 0.023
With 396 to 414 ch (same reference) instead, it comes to 0.139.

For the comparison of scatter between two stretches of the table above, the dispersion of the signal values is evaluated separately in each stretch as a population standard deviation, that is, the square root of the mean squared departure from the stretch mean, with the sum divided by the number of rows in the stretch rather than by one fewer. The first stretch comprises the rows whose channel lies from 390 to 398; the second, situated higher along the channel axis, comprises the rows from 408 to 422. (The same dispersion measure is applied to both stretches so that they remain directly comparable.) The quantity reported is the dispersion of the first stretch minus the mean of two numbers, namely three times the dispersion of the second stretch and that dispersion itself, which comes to -11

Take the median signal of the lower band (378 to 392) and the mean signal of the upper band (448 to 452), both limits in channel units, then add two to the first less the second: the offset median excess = -15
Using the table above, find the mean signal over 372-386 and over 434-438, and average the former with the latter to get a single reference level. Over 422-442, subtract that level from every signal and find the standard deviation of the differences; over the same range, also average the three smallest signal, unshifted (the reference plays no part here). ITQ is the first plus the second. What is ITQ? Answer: 41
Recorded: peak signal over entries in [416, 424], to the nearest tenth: 39.9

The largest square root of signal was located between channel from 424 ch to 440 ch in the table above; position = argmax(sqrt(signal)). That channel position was 429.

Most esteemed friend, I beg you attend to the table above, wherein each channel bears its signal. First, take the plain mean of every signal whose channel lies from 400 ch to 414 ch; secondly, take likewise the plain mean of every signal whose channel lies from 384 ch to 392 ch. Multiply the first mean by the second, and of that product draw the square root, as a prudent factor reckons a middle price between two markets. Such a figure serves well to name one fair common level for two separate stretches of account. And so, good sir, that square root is 22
